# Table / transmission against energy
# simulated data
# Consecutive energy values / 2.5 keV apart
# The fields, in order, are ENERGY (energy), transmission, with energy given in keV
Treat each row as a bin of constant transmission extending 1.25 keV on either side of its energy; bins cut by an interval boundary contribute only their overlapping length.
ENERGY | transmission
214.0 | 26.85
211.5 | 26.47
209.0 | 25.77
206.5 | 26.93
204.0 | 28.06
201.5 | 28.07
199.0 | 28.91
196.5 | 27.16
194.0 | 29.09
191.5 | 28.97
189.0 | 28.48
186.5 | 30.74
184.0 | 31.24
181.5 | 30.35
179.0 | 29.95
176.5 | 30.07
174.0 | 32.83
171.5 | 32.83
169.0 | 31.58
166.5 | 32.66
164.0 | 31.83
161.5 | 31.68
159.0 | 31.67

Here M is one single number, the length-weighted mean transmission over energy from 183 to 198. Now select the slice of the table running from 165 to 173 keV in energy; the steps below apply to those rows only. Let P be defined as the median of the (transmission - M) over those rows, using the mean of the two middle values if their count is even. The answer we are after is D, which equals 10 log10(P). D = 5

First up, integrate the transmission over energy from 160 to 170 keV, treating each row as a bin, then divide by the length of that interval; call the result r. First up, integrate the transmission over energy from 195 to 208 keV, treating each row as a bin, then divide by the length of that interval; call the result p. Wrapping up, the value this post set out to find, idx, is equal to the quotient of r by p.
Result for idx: 1.15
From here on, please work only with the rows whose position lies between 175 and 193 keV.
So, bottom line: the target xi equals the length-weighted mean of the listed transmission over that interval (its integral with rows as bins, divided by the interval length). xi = 30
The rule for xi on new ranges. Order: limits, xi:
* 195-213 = 27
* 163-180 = 32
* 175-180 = 30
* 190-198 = 28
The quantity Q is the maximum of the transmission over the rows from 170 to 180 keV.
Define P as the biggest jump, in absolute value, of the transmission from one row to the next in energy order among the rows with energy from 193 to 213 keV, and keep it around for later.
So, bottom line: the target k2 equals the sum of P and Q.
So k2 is 34.8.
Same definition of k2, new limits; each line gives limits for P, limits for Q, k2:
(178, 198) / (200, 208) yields 30.3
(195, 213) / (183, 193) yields 33.0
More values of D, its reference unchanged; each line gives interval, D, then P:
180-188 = 2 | 1.5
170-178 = 6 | 3.6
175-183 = -1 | 0.8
